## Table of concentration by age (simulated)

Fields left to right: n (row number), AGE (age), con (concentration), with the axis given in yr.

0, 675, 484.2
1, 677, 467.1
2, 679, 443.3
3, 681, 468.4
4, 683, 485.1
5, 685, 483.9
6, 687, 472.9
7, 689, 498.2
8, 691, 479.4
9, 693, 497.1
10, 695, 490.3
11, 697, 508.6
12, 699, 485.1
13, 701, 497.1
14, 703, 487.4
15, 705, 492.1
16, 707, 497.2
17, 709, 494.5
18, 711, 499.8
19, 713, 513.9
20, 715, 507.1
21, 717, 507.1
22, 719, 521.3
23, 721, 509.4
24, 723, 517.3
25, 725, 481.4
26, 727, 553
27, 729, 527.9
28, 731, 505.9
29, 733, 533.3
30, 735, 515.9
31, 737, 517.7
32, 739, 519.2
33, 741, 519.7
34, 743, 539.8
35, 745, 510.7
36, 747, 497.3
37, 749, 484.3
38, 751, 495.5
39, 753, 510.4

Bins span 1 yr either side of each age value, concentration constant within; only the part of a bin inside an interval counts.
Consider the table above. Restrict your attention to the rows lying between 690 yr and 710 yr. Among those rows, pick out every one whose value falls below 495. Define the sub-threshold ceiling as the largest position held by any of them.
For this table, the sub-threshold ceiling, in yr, 709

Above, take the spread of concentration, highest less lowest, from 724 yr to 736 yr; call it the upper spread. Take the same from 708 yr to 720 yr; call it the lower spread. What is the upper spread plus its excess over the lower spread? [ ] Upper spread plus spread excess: 116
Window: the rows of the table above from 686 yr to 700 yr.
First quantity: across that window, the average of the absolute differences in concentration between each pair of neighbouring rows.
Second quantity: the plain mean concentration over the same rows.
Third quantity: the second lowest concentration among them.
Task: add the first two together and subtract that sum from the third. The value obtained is -29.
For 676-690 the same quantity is -24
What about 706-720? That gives -16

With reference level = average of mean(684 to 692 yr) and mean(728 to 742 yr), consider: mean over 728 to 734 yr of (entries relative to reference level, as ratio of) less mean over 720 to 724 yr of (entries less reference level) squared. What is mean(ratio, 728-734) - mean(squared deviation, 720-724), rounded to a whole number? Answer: -149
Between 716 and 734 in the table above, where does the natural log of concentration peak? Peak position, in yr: 727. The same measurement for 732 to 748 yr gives 743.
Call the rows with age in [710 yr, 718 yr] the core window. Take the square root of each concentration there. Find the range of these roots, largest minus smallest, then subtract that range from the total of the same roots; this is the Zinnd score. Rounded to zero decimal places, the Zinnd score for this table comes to 90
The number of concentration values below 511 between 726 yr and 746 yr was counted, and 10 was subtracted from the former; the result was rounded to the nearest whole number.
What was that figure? -8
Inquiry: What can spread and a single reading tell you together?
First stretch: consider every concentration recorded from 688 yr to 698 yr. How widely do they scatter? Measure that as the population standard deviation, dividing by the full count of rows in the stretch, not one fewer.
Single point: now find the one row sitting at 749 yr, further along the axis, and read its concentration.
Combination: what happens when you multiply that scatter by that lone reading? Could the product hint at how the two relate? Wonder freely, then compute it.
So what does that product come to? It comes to 4669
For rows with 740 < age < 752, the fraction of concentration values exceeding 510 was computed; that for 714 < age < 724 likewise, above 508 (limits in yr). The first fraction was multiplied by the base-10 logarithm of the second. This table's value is -0.1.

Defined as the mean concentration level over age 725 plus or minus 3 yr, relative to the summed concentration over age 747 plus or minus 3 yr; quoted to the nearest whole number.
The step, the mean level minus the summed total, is -975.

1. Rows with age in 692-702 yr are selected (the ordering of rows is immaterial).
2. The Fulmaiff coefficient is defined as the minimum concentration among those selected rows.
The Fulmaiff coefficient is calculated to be 485.1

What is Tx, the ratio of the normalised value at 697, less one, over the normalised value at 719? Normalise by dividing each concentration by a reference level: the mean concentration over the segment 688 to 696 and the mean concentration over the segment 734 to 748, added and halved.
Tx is 0.008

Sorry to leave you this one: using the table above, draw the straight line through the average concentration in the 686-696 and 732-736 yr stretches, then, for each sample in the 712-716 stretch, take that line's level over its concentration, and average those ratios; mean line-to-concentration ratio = 0.99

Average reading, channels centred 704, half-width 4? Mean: 493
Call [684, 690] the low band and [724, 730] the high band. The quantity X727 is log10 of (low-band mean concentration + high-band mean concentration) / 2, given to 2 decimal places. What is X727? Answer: 2.70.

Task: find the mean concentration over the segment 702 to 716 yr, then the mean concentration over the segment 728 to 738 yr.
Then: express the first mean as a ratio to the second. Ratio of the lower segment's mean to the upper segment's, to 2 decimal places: 0.96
